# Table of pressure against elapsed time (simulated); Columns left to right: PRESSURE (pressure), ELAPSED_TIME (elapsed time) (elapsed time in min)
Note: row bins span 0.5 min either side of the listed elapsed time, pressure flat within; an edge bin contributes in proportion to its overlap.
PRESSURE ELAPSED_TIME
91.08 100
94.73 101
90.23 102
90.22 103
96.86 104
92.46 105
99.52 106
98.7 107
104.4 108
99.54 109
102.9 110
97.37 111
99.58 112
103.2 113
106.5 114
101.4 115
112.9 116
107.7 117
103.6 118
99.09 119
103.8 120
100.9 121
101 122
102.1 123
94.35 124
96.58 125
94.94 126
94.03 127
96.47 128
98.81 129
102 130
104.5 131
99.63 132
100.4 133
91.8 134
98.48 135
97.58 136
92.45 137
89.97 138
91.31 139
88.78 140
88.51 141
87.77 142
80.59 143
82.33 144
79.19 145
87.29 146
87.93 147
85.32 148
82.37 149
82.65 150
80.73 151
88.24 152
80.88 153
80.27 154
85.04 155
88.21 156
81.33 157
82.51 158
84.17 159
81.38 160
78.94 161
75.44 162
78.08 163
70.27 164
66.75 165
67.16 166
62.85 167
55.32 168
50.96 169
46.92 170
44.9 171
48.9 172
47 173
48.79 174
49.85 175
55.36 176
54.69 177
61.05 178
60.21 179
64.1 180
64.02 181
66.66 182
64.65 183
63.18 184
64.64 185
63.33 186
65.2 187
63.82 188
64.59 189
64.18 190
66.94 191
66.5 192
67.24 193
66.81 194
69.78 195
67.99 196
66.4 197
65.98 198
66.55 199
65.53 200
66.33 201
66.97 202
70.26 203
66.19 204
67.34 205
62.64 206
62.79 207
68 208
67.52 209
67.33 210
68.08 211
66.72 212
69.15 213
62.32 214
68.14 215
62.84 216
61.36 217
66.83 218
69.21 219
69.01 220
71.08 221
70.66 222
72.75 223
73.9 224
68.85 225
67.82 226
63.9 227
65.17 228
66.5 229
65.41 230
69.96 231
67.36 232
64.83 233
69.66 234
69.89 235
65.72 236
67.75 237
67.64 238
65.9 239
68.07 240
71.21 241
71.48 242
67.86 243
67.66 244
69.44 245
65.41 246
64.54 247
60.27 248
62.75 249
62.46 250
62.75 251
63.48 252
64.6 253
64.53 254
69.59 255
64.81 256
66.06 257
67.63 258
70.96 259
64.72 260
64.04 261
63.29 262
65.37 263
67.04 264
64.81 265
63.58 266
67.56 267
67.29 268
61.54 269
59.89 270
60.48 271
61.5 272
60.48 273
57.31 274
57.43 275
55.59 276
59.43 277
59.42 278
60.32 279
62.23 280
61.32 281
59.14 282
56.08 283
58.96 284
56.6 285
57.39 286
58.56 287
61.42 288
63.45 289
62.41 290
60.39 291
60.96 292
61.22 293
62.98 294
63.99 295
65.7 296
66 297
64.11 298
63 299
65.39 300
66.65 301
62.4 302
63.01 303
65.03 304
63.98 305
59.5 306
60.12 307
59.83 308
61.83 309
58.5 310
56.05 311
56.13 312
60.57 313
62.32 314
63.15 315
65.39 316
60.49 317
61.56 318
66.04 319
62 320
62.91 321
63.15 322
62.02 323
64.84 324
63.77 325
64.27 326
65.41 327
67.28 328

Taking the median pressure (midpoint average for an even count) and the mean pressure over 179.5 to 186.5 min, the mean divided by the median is 1.00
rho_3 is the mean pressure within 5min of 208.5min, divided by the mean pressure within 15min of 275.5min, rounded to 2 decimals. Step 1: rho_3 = 1.09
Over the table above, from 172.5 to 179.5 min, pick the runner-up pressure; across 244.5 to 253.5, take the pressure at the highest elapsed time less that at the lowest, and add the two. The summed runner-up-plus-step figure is 55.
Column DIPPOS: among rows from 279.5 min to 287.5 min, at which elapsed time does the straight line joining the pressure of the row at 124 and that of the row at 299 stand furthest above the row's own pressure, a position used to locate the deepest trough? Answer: 283 min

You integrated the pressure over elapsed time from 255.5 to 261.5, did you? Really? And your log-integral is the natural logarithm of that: 5.987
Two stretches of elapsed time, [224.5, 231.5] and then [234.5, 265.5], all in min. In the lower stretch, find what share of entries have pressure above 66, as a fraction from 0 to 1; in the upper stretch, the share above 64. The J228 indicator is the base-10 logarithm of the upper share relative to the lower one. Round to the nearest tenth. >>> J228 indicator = 0.1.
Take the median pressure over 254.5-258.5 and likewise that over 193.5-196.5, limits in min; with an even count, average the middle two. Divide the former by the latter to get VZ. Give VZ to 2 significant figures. 0.98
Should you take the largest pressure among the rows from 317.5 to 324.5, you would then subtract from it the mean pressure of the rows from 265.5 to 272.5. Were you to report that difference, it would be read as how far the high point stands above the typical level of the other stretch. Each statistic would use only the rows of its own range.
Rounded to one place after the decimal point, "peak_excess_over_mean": 2.9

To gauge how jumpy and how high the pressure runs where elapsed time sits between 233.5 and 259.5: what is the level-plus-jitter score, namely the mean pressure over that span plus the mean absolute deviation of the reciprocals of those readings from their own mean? 66.6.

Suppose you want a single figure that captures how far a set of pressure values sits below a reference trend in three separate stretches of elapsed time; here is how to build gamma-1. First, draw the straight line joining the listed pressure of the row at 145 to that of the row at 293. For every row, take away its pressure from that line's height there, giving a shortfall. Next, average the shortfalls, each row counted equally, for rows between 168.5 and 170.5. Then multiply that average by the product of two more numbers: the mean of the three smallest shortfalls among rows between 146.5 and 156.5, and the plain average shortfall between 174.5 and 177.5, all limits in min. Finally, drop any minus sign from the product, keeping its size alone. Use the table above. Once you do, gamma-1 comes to 5882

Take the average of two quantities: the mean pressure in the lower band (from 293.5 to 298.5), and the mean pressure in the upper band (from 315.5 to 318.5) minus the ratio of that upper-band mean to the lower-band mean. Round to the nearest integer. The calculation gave 63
